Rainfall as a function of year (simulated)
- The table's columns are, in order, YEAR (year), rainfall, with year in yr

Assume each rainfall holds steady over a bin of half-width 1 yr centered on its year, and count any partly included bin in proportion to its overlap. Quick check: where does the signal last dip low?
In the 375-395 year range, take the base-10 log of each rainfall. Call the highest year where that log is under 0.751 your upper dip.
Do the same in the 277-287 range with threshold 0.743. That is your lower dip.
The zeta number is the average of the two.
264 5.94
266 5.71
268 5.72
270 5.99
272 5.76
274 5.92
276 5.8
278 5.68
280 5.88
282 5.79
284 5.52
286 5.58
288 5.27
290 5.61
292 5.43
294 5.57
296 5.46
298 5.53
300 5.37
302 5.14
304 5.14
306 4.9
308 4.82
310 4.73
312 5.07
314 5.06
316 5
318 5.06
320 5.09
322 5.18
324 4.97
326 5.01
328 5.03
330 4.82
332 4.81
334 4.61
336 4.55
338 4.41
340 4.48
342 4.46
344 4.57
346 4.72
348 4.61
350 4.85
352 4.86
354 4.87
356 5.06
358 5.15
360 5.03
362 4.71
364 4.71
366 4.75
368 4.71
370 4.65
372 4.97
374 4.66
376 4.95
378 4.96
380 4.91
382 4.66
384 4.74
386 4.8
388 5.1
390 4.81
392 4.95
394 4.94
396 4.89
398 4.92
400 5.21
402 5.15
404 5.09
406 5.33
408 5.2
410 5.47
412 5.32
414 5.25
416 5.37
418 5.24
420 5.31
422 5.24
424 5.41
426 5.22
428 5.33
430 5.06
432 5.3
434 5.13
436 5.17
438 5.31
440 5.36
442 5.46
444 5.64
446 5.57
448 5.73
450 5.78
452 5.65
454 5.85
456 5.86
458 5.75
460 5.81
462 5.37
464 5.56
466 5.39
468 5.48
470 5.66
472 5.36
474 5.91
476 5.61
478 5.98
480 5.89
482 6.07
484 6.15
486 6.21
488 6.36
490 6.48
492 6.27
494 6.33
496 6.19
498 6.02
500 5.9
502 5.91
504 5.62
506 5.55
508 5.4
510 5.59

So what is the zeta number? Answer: 339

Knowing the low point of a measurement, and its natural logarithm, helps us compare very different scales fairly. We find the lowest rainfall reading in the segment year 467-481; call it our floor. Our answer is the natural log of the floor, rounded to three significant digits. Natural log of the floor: 1.68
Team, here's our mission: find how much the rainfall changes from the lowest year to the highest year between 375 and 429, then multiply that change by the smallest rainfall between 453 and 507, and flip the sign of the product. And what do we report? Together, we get -2.04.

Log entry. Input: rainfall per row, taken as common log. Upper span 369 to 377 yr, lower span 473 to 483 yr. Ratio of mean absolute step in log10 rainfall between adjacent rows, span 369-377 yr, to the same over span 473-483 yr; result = 1.6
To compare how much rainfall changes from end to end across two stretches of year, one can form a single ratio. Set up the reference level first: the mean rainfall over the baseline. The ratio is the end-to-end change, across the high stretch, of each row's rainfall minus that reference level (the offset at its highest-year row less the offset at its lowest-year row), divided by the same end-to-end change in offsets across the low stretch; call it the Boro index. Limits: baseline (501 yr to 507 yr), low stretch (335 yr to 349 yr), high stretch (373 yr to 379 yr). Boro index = 5.00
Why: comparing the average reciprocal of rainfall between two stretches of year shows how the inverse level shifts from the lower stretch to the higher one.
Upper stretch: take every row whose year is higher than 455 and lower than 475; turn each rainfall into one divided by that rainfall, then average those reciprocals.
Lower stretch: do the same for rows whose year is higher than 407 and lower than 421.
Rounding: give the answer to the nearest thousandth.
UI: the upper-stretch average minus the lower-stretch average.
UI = -0.010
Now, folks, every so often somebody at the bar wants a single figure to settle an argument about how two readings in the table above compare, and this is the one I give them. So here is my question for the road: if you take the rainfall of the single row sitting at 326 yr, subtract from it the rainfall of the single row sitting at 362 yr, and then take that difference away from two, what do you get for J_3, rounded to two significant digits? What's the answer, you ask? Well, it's 1.7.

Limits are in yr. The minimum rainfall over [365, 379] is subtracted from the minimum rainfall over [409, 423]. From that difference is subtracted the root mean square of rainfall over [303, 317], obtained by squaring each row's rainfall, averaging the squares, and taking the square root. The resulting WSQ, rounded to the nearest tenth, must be -4.4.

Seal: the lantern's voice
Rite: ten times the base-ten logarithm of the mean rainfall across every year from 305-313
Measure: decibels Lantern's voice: 6.9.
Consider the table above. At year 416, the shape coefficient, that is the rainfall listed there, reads 5.37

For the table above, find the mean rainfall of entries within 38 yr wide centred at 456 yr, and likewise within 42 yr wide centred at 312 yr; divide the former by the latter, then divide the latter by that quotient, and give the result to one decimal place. 4.6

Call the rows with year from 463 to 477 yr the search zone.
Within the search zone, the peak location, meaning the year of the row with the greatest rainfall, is 474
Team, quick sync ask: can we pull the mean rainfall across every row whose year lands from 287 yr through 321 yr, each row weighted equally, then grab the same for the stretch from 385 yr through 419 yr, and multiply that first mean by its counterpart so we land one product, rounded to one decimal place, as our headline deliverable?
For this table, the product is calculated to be 26.6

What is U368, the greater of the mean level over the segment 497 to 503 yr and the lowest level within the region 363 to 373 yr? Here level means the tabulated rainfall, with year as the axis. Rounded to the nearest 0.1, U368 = 5.9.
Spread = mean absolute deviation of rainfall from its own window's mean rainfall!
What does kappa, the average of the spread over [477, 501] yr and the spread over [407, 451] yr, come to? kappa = 0.15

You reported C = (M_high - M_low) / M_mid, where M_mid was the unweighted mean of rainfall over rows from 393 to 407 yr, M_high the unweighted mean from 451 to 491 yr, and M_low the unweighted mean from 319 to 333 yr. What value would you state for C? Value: 0.164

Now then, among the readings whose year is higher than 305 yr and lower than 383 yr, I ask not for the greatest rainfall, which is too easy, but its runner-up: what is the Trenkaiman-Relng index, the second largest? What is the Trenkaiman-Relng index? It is 5.15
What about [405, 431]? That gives 5.41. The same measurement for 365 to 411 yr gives 5.33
